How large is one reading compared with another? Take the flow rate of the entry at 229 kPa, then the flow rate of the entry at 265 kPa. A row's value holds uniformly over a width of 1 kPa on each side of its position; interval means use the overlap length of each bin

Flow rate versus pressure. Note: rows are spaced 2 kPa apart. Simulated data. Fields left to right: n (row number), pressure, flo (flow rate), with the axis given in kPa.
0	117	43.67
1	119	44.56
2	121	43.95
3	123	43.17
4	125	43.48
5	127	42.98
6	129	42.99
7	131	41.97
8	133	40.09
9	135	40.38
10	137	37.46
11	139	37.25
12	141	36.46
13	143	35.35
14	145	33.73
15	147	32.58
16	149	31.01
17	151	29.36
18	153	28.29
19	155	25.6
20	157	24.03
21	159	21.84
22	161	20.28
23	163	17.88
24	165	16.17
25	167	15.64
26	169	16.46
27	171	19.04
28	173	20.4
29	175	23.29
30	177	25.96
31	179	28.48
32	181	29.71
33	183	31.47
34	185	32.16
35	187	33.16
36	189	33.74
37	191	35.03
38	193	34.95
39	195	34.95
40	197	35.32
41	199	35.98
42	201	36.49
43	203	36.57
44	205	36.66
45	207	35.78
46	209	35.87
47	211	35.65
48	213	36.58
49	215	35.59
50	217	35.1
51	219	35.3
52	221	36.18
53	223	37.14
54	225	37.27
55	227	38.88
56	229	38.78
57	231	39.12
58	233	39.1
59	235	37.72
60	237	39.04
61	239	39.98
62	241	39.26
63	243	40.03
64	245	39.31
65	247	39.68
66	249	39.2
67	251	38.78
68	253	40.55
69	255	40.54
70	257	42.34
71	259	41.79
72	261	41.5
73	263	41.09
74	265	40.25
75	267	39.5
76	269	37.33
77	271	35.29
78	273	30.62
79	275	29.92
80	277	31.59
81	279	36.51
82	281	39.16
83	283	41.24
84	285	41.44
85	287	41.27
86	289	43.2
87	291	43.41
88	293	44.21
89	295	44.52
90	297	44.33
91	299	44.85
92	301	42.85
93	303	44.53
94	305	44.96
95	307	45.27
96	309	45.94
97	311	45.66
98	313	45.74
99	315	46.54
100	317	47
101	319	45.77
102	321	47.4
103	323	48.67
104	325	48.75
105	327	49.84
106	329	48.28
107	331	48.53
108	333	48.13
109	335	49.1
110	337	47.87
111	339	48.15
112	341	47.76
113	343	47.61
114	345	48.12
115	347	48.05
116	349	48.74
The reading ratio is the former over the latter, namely 1.0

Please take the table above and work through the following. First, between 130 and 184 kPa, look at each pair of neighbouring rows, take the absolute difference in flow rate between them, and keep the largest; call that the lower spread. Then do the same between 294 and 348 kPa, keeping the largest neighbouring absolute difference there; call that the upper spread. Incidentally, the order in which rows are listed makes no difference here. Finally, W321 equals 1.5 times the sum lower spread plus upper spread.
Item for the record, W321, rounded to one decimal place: 7.4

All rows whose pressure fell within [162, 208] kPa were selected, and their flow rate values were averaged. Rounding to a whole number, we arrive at 29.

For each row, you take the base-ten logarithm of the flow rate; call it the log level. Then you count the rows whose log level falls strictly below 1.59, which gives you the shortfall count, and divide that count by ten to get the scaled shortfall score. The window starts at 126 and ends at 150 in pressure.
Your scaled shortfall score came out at 0.70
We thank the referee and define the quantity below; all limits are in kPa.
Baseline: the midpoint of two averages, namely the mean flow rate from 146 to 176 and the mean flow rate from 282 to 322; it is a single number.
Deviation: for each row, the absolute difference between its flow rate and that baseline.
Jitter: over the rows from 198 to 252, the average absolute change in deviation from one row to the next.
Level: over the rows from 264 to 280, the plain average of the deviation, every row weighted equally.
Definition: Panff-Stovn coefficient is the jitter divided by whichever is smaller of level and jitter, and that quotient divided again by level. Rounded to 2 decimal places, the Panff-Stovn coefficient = 0.27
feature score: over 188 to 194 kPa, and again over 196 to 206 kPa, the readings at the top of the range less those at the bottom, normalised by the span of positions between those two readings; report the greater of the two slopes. 0.30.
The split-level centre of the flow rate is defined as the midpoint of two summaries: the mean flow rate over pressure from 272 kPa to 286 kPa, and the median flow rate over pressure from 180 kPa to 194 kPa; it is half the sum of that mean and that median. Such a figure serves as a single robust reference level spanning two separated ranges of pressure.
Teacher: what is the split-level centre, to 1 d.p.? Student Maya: 34.5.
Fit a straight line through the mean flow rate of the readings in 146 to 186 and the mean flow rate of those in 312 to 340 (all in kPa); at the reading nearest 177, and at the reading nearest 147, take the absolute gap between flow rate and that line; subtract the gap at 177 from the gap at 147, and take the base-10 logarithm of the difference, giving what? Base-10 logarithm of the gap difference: 1.0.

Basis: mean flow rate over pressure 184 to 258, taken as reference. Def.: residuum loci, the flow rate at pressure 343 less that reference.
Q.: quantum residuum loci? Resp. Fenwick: 10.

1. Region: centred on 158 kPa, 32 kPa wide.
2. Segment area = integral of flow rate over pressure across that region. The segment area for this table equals 775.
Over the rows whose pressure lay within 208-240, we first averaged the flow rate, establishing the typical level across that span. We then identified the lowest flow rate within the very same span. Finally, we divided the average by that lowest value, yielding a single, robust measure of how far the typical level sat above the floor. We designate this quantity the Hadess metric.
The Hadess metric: 1.06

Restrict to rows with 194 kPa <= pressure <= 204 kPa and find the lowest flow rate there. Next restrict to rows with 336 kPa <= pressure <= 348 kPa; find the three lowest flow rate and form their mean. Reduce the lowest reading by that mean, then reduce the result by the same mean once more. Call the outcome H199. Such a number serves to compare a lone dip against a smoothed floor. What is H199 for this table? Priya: -61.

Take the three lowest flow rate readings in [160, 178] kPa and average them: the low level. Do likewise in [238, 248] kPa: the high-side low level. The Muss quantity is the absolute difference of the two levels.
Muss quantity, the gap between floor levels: 23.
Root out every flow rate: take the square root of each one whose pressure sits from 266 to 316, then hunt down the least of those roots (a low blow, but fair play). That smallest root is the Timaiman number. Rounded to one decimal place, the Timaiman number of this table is 5.5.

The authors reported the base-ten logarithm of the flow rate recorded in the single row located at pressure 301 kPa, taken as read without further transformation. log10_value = 1.63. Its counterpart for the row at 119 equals 1.65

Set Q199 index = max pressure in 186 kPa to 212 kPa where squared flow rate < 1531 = 211 kPa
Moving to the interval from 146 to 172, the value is 171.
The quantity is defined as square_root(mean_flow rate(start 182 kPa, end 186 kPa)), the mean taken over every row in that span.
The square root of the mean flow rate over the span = 5.6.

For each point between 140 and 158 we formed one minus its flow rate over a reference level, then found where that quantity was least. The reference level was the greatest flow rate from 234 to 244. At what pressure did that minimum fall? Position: 141 kPa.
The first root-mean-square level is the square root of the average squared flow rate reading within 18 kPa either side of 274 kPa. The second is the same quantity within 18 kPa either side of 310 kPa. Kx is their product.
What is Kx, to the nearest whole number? 1791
